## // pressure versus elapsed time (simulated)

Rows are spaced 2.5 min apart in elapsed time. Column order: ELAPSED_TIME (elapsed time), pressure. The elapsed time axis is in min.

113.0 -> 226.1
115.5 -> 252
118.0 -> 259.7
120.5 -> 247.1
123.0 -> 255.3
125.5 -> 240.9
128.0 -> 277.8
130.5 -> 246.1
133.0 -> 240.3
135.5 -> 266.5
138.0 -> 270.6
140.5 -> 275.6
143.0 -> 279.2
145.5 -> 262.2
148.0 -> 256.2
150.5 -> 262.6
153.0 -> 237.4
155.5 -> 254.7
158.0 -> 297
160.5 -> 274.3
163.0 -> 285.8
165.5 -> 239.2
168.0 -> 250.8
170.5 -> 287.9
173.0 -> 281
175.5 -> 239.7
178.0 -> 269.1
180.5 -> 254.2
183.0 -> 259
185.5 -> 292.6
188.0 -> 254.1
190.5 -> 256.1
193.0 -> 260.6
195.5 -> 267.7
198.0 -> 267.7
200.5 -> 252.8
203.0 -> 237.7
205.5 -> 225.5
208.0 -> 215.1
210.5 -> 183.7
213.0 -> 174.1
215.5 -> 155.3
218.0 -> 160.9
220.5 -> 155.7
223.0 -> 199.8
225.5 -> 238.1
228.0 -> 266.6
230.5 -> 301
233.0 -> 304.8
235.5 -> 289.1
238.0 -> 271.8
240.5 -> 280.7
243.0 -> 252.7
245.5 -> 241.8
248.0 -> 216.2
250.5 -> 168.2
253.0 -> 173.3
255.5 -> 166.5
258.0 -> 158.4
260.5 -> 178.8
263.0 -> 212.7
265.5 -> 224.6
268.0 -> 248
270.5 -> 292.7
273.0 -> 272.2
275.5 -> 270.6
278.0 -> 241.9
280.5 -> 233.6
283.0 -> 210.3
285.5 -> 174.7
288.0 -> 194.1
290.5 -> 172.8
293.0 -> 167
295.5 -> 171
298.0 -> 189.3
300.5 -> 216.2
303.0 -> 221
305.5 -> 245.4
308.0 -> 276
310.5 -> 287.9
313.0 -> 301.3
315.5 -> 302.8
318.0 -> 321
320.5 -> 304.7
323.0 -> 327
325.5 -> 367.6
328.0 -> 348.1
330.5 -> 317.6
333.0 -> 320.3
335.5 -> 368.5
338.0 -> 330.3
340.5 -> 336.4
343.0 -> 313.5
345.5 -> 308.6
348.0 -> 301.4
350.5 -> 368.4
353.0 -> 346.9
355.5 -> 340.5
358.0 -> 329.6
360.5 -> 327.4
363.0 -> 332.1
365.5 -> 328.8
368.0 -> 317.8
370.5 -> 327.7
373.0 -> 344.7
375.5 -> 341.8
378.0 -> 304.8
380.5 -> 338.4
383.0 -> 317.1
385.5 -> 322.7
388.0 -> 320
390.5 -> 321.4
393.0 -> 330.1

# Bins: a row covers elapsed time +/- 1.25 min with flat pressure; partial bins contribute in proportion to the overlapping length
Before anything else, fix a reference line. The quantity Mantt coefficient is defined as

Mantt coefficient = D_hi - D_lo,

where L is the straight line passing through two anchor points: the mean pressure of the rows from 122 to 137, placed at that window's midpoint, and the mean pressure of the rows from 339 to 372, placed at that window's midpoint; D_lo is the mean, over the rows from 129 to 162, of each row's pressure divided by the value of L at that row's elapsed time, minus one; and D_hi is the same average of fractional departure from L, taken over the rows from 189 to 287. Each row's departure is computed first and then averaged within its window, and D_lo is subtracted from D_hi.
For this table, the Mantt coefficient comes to -0.23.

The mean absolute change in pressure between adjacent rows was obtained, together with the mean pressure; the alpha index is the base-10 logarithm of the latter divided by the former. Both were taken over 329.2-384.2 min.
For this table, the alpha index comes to 1.26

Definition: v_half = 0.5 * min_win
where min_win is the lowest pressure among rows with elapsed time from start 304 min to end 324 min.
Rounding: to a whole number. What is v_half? 123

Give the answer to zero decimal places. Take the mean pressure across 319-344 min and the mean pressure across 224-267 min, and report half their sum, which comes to 283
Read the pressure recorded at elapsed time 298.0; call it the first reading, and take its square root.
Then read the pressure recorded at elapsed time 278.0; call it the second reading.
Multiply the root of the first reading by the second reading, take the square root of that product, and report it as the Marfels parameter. 57.7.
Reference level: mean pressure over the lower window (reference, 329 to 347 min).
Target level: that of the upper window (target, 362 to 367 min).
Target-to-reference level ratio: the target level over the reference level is 1.0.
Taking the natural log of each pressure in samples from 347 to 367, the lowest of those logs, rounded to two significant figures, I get 5.7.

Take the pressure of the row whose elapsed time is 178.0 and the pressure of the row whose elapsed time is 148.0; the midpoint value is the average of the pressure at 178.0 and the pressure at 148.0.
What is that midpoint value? 263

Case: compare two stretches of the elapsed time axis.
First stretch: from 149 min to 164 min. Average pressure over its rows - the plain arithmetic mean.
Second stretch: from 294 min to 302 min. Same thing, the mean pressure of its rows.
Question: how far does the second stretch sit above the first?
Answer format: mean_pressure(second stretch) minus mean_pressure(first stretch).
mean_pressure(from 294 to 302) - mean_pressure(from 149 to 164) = -76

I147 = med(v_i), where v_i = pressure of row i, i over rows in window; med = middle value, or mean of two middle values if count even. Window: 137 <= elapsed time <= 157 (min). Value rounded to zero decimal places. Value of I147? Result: 262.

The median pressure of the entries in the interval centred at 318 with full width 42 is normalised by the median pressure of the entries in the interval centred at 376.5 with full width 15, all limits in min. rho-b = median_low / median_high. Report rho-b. 0.91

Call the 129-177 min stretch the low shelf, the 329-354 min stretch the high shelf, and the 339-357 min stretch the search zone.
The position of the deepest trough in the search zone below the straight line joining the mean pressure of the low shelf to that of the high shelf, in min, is 348.0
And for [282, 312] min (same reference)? 293.0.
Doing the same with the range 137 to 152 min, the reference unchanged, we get 148.0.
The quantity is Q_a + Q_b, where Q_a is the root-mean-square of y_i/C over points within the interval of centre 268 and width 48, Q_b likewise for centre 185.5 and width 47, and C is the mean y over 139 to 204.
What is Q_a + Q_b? 1.80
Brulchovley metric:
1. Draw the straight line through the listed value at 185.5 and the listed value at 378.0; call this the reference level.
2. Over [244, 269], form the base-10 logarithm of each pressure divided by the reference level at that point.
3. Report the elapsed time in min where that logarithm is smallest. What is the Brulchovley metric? 258.0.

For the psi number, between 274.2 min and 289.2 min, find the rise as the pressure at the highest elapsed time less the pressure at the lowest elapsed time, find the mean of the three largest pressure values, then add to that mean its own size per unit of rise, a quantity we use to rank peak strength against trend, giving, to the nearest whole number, 245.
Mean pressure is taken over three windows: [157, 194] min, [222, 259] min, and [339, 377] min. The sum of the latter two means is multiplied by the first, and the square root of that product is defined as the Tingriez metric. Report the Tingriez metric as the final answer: 389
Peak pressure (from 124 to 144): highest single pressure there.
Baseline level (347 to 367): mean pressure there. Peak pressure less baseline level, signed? -55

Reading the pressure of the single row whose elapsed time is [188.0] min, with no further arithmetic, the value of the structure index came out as 254.1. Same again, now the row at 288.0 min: 194.1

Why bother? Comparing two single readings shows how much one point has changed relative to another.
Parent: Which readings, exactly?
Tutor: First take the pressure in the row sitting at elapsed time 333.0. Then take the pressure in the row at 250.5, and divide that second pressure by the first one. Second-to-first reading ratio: 0.53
